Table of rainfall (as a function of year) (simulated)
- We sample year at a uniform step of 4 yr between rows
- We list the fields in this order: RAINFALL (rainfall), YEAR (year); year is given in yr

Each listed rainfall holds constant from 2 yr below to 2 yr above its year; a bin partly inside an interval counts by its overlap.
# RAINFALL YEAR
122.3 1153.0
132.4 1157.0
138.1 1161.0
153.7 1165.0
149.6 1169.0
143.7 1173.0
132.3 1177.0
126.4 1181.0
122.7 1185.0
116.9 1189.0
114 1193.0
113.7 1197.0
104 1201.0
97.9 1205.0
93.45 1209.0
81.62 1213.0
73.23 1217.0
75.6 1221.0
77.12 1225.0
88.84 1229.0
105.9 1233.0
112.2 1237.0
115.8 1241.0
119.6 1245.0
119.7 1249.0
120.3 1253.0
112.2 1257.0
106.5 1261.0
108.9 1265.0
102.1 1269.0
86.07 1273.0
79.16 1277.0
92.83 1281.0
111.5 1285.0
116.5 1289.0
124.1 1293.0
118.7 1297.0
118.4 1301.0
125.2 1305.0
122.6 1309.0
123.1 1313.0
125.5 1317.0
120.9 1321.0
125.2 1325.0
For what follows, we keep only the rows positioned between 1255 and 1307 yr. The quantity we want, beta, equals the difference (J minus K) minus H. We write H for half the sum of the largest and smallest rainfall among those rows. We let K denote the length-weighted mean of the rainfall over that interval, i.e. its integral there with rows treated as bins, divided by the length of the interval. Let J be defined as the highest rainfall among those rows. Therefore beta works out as -85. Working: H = 102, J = 125.2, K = 108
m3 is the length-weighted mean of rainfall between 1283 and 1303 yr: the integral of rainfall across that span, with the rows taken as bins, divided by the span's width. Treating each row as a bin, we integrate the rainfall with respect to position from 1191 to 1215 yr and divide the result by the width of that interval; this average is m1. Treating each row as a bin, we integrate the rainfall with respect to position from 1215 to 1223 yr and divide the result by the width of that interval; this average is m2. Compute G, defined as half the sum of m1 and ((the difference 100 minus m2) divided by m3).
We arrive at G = 50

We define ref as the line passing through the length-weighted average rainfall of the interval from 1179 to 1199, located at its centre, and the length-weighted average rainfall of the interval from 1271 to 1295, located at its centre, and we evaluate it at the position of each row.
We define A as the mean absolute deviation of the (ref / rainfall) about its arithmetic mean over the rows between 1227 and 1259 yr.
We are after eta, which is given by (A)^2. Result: 0.007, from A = 0.083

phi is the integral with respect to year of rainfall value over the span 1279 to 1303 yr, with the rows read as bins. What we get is 2728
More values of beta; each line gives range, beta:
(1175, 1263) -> -76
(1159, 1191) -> -117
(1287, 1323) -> -117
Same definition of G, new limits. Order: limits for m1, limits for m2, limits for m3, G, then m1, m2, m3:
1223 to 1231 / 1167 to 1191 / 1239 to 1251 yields 41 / 83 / 132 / 118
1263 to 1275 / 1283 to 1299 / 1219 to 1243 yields 49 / 99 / 118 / 96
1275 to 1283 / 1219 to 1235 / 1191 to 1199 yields 43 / 86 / 87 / 114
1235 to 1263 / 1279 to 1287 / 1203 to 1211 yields 58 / 115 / 102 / 96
